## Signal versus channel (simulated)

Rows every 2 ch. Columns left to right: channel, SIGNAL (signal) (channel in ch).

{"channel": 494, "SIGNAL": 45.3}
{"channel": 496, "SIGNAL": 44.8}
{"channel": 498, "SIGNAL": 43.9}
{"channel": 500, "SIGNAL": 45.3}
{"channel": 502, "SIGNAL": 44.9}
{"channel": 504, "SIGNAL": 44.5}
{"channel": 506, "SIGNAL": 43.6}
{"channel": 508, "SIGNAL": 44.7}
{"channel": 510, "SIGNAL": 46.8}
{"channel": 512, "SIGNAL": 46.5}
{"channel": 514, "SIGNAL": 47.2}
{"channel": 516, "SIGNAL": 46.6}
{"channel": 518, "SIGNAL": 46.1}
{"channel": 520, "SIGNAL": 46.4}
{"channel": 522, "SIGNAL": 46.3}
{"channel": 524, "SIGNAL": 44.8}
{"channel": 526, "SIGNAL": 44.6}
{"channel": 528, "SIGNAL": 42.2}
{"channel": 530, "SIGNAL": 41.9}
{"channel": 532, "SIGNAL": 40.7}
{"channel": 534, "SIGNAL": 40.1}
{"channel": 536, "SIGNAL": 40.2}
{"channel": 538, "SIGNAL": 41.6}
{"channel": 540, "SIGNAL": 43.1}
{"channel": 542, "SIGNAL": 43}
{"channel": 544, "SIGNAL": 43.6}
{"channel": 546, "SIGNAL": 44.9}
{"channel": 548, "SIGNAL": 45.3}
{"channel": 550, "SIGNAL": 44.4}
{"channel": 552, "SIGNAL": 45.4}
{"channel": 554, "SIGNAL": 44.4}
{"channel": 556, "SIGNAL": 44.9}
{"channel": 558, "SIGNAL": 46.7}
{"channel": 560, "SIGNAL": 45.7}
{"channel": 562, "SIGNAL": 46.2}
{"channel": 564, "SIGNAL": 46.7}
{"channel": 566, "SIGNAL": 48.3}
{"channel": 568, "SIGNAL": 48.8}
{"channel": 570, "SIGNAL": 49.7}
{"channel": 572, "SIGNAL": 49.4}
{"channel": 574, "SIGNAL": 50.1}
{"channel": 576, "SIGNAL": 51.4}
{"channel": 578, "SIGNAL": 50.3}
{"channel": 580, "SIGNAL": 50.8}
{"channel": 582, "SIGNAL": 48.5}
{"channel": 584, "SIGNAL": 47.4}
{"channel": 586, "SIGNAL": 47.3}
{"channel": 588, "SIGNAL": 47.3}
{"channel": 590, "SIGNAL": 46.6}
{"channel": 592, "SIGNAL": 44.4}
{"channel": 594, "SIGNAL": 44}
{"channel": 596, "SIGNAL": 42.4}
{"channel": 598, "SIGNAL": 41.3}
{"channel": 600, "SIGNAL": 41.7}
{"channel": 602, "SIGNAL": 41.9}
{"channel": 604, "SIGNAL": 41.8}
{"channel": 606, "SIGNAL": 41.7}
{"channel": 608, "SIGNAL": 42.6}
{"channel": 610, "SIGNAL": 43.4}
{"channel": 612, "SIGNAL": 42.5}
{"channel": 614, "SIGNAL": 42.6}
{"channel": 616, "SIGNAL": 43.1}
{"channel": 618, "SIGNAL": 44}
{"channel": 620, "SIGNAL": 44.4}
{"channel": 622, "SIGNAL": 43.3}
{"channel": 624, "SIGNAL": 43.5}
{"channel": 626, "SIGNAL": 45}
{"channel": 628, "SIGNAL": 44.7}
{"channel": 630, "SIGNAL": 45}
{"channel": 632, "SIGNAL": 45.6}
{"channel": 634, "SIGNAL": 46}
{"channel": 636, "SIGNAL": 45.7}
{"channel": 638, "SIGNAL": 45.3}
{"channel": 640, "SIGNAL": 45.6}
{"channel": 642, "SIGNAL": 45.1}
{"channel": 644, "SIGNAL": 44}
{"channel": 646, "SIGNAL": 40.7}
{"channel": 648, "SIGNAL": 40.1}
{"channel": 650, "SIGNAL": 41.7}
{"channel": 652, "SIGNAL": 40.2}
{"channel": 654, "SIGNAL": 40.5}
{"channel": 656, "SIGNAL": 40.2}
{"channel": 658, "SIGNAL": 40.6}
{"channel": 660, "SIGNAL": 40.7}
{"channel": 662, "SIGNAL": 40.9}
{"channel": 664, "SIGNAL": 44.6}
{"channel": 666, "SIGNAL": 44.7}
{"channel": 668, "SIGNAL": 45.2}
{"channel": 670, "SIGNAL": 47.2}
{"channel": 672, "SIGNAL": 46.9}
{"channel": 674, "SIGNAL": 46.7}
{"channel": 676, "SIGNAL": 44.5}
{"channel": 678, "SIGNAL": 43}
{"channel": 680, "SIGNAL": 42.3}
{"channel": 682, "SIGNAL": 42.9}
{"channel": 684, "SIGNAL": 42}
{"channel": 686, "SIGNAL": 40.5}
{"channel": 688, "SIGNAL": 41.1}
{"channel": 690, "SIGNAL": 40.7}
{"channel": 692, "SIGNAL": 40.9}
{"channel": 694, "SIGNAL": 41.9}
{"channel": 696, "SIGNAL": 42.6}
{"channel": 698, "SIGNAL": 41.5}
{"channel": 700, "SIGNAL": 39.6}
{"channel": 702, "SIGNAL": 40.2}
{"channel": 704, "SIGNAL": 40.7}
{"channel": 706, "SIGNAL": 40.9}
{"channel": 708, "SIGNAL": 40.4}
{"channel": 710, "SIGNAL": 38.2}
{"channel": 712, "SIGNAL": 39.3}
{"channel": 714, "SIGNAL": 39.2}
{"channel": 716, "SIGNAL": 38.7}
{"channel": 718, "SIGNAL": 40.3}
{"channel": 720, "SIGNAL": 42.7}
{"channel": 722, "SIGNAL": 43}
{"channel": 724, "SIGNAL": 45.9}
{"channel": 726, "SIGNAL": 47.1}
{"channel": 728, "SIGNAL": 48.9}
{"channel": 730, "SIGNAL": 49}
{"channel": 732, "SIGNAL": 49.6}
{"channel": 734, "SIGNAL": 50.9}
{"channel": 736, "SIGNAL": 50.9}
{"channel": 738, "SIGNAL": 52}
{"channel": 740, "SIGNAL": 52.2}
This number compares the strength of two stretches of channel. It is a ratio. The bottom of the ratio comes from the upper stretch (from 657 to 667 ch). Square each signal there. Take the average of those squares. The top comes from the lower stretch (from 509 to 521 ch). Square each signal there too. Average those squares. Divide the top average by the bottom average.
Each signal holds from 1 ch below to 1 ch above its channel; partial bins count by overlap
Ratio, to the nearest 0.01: 1.21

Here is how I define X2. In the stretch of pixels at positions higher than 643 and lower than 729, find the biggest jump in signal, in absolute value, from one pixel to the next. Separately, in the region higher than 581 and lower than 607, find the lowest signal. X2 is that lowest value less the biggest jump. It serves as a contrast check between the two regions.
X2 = 37.6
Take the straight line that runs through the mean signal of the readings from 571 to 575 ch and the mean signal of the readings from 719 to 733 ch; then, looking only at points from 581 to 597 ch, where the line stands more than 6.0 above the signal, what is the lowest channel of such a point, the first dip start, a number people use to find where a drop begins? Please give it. 596 ch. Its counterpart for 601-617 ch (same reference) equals 602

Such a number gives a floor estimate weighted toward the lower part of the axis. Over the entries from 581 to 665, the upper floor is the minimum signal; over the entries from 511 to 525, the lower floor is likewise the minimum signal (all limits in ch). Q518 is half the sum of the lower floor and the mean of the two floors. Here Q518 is 43.6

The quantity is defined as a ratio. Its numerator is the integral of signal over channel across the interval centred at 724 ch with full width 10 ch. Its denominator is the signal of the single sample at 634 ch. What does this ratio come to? 9.9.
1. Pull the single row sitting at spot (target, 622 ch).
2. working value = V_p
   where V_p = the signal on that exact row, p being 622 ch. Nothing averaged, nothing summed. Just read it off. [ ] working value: 43.3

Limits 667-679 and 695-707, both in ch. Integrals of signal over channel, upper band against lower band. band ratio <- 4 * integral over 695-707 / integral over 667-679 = 3.6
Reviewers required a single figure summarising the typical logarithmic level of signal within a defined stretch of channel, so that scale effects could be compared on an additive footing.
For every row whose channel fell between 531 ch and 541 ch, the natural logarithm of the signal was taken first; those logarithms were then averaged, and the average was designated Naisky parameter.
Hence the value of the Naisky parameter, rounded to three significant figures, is 3.72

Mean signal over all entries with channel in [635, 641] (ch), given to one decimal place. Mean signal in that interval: 45.5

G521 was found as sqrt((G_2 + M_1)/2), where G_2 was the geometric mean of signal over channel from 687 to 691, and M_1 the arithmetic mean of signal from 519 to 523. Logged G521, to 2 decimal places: 6.60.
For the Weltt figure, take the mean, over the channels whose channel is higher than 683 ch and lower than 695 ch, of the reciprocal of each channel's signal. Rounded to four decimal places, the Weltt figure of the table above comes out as 0.0243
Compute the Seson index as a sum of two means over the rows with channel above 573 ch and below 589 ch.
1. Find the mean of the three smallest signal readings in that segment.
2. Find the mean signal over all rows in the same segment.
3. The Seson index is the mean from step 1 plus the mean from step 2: 96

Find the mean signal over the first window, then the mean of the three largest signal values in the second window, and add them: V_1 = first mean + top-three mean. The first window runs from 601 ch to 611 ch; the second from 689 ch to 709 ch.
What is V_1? 84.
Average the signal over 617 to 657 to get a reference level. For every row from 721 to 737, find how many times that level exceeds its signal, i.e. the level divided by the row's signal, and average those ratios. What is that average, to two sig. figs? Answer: 0.91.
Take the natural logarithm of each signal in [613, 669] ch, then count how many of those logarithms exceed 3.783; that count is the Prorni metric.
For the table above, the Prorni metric 15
